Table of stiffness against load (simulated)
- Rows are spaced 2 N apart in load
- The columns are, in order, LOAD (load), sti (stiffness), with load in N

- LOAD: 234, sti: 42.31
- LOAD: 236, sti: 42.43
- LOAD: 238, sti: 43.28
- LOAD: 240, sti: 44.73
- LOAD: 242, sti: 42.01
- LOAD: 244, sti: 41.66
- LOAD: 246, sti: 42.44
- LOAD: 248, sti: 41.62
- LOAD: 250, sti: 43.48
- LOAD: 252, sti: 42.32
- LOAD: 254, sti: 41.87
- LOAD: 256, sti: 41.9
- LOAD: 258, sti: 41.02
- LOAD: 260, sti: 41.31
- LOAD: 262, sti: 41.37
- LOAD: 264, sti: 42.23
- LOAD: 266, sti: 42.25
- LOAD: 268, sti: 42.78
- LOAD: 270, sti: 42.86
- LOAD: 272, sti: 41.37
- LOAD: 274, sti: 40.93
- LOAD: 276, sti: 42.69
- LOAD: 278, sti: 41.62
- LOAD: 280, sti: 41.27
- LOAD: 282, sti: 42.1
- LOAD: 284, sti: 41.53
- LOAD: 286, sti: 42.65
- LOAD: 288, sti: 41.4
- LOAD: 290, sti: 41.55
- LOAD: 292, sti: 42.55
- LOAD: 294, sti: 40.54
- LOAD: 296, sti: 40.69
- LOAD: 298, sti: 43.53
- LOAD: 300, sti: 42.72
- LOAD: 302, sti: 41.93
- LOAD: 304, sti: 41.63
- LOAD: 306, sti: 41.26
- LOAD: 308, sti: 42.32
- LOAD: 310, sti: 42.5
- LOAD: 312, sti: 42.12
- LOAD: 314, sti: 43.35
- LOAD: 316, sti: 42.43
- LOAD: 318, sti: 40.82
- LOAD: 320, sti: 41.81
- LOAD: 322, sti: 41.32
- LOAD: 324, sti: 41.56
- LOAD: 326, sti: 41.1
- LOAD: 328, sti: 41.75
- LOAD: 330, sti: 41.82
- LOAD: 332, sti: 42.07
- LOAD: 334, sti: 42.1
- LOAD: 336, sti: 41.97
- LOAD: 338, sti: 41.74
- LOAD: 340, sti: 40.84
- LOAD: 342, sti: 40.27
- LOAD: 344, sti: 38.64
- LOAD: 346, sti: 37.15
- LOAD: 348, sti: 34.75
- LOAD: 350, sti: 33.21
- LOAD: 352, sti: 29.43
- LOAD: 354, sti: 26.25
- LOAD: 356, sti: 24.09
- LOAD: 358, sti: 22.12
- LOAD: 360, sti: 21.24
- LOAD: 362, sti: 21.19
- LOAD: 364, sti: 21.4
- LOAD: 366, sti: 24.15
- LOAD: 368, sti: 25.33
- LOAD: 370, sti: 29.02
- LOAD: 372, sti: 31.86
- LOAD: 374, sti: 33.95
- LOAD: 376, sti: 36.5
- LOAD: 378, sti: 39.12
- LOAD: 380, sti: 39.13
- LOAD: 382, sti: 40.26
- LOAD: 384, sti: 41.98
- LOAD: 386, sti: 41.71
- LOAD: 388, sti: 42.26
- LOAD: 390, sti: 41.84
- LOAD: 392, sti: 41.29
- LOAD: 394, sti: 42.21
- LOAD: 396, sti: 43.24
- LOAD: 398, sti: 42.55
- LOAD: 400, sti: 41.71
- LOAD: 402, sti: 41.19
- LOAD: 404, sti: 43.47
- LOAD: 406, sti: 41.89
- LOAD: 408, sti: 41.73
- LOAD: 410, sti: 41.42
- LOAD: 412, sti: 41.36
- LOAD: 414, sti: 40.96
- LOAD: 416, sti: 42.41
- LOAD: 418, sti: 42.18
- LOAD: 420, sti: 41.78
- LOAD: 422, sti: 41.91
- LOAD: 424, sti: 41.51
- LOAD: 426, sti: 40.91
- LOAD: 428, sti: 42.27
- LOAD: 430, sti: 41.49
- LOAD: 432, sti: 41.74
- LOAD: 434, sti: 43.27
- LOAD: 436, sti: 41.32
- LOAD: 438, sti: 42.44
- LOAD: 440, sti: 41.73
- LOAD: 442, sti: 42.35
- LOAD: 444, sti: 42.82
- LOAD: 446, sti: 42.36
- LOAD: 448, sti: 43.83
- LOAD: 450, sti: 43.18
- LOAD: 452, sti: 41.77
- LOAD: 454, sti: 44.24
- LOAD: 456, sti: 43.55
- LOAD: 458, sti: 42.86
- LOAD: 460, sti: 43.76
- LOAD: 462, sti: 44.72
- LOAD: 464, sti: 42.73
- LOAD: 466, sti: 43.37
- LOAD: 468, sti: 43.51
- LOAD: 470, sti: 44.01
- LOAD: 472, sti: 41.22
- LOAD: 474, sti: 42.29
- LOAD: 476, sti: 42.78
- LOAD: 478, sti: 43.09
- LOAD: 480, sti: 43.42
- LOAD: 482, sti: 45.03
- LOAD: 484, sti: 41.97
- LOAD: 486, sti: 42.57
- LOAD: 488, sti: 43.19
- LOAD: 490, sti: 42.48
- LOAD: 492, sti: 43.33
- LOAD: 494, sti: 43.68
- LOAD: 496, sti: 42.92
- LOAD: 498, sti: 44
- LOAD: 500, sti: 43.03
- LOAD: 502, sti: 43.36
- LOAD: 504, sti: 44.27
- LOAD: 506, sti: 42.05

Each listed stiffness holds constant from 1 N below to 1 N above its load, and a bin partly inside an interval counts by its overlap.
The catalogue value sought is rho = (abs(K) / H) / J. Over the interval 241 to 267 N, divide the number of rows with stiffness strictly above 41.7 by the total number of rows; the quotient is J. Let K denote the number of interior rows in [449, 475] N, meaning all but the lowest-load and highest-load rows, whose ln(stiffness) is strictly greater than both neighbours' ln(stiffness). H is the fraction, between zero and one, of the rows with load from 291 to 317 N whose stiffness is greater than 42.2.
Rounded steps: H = 0.5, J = 0.62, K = 3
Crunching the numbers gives 9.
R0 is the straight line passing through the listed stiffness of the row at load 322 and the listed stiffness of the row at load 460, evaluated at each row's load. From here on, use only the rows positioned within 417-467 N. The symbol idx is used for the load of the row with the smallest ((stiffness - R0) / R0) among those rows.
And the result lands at 426 N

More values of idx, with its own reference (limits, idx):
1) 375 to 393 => 376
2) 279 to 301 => 294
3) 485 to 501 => 490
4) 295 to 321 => 318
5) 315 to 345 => 344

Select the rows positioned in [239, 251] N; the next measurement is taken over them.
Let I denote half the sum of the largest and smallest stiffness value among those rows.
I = 43.2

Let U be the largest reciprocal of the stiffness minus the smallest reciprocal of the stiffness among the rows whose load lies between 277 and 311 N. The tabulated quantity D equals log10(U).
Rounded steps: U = 0.0017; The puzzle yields -2.8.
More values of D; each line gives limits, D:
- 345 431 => -1.6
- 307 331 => -2.8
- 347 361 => -1.7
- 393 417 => -2.9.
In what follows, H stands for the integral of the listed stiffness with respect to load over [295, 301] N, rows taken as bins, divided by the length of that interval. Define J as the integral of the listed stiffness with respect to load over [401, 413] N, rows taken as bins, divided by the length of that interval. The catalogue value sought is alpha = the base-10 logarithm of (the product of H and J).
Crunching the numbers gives 3.25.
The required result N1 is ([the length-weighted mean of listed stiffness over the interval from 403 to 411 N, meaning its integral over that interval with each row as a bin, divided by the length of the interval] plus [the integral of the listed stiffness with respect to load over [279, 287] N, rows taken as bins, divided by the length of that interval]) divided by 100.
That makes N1 0.840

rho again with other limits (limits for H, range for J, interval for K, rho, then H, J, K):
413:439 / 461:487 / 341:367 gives 0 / 0.3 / 0.92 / 0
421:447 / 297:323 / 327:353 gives 3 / 0.5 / 0.69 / 1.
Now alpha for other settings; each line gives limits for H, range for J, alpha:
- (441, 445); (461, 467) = 3.27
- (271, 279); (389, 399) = 3.25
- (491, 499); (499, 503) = 3.27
